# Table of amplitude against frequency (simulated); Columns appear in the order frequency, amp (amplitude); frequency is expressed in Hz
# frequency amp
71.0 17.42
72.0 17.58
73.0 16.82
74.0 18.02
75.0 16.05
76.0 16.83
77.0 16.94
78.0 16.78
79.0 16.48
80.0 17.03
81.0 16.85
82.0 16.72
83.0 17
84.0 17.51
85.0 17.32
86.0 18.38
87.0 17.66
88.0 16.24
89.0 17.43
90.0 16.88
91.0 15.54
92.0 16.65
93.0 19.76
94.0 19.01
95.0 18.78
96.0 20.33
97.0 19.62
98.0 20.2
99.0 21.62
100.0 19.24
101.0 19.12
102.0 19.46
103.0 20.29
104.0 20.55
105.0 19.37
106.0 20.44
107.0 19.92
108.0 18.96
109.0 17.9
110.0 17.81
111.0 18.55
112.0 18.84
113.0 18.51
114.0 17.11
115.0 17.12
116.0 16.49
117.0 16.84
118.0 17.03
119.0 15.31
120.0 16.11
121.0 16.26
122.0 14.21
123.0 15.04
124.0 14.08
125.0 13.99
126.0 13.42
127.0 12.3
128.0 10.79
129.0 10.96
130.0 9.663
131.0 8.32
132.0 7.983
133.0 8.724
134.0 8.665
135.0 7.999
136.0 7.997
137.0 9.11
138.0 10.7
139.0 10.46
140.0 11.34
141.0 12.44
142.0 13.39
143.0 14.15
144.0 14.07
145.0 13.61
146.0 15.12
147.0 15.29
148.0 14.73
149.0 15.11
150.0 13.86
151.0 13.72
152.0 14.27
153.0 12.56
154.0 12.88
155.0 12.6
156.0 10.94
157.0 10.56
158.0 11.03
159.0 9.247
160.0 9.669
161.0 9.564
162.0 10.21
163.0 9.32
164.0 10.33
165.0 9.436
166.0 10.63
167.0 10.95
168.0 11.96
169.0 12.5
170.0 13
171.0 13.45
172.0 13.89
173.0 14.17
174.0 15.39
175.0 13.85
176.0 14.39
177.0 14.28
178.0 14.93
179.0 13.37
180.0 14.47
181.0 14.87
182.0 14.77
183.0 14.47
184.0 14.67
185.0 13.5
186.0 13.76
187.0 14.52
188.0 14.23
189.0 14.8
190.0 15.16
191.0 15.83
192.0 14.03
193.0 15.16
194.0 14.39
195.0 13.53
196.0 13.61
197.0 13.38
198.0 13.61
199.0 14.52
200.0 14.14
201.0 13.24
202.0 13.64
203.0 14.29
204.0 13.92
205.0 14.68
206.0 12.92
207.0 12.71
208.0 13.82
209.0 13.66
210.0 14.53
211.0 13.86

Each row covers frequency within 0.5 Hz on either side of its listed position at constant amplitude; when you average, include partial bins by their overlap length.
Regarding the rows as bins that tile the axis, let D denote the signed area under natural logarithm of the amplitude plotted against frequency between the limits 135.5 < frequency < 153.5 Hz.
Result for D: 45.7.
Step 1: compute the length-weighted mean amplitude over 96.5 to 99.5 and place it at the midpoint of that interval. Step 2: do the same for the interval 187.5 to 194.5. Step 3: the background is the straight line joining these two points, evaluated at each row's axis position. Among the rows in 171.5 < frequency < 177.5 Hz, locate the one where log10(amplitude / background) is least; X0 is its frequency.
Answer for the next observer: 172.0 Hz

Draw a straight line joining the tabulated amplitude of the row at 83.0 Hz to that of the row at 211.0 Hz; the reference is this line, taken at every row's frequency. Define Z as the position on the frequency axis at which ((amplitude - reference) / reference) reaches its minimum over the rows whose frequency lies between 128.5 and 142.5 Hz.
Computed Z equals 132.0 Hz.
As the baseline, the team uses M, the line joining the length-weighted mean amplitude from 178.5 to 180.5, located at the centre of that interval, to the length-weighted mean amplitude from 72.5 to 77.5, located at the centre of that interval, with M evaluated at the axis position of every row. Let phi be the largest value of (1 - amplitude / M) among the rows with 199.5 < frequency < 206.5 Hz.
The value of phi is 0.02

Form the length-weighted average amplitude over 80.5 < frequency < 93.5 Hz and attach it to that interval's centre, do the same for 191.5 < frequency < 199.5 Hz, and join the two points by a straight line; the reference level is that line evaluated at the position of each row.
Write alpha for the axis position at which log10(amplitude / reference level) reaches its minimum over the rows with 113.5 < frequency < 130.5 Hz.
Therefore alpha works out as 130.0 Hz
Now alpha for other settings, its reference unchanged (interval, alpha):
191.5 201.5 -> 201.0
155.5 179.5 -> 159.0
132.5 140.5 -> 135.0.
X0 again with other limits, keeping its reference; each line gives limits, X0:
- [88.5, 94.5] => 91.0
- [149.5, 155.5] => 153.0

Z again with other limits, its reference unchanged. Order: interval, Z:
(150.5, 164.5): 159.0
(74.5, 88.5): 75.0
